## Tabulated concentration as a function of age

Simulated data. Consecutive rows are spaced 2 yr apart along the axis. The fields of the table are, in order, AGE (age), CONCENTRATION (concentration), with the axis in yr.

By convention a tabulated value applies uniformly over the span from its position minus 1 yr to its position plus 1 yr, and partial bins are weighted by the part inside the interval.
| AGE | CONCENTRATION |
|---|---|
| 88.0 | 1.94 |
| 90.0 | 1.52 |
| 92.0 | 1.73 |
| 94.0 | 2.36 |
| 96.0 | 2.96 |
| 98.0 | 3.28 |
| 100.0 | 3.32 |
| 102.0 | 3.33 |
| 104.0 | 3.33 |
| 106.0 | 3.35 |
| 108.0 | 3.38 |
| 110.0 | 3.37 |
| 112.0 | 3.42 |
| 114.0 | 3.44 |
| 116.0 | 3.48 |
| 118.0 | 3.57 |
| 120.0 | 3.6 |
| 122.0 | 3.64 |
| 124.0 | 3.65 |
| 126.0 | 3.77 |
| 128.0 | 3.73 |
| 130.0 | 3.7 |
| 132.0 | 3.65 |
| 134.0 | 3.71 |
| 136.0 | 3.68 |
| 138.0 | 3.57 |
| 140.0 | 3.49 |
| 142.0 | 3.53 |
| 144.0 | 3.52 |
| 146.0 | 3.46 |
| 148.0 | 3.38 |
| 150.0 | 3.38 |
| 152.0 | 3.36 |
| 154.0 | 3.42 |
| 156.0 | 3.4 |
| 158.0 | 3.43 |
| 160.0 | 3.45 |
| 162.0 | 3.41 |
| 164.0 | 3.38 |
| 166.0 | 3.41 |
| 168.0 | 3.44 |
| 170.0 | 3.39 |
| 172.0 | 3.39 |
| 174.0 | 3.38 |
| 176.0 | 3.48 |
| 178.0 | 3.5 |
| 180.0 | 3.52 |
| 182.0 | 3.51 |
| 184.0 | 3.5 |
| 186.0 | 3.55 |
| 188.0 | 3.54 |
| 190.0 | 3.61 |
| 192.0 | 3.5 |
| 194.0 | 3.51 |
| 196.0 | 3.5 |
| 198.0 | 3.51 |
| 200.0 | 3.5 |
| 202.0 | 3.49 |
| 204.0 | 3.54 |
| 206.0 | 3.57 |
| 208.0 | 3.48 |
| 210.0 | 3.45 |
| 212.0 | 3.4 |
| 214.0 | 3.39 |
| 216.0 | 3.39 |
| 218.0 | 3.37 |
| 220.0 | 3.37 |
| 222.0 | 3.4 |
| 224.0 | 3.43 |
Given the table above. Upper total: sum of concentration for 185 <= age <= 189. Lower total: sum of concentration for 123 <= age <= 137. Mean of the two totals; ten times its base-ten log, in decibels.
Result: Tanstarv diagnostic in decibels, 12.2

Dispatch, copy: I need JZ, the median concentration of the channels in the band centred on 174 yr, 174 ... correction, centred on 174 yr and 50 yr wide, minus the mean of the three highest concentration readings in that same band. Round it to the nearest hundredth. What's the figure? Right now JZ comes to -0.12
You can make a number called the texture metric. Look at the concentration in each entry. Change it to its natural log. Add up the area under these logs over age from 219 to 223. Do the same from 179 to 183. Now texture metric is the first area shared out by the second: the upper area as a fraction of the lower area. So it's 0.97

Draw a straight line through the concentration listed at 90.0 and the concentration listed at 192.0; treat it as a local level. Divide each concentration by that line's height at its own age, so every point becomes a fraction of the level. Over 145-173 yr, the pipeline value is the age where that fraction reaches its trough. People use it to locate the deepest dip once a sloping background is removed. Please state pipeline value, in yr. 172.0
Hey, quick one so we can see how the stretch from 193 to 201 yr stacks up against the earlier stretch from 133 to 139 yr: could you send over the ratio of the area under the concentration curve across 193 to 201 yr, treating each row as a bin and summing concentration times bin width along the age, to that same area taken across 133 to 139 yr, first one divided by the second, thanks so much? 1.28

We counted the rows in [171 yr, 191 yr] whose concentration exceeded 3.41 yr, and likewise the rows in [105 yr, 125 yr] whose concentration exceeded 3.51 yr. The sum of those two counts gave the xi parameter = 12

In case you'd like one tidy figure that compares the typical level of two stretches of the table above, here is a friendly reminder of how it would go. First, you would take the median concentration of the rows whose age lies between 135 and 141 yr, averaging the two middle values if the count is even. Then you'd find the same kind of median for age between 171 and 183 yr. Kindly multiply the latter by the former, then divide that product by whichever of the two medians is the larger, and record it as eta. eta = 3.49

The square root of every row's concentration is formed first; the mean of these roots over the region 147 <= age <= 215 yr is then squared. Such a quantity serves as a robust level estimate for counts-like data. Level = 3.46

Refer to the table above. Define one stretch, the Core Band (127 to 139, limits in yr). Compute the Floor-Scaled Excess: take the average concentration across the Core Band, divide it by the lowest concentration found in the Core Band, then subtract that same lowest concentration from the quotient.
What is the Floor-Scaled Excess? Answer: -2.54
